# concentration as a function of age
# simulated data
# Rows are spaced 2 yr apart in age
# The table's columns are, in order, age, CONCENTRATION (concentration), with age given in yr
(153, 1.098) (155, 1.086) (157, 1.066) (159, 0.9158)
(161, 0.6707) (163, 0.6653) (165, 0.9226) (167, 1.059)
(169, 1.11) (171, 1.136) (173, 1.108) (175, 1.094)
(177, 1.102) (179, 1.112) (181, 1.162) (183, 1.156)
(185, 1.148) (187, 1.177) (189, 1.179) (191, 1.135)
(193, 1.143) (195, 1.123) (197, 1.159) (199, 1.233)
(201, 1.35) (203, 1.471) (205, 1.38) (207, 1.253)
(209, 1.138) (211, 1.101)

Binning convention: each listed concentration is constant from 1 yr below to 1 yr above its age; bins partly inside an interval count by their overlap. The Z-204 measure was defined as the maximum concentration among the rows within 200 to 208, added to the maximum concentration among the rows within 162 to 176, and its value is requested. 2.61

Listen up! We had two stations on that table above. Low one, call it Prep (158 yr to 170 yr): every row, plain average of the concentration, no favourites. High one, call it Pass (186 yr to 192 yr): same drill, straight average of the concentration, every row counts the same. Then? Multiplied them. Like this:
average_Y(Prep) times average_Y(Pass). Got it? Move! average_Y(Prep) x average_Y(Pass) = 1.04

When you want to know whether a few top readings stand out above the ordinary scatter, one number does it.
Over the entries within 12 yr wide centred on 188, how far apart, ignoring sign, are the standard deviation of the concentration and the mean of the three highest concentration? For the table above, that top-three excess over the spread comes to 1.15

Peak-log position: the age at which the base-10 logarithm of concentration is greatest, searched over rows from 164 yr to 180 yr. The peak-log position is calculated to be 171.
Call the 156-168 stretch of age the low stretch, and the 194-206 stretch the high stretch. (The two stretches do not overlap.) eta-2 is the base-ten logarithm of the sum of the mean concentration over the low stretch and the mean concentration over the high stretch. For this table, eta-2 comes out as 0.34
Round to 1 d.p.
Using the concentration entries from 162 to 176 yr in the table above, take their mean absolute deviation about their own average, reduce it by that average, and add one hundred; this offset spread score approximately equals 99.1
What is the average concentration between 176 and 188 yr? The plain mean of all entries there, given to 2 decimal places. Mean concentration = 1.14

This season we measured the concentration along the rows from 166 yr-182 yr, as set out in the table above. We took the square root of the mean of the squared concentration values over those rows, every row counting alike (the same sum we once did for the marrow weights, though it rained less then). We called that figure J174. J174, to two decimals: 1.11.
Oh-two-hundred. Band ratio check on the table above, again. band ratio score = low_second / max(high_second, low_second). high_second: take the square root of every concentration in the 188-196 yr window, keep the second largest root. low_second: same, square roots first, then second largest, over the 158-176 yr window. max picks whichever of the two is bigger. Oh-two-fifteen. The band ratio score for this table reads 0.99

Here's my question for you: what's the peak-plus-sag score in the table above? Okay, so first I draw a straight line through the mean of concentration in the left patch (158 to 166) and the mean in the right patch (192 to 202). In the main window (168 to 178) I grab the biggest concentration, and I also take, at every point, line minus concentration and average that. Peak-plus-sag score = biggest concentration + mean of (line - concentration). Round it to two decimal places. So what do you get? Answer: 0.95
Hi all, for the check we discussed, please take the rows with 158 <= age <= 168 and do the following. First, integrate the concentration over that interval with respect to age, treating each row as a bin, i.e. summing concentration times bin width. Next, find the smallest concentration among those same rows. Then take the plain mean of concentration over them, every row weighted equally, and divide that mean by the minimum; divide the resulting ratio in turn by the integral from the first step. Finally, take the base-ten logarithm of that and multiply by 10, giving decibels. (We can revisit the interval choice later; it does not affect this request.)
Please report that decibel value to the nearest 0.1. -8.2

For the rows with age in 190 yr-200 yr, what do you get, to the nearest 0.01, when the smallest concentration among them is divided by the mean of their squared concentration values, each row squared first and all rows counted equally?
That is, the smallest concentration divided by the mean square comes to 0.84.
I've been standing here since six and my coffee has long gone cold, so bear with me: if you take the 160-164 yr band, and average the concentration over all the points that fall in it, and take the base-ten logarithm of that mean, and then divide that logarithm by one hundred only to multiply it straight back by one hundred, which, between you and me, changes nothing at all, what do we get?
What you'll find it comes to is -0.175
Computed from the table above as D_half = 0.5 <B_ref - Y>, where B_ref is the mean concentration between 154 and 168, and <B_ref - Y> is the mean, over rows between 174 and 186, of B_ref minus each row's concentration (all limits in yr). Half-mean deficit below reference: -0.11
